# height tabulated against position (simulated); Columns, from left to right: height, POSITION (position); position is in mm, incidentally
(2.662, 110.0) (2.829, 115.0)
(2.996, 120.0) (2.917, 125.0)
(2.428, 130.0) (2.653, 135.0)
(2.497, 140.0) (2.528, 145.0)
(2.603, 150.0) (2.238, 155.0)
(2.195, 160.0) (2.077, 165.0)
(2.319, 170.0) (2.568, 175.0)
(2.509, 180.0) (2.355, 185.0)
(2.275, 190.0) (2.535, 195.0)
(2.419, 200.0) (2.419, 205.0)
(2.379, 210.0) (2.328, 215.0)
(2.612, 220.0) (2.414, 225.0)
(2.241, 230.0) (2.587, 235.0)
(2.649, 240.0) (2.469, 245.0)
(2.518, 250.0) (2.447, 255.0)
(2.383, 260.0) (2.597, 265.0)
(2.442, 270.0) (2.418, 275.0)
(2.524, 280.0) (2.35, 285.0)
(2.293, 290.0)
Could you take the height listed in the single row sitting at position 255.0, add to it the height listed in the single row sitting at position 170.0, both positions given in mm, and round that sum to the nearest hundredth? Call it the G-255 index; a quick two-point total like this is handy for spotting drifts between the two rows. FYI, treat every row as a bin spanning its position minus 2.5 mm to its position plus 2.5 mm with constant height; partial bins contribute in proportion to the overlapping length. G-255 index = 4.77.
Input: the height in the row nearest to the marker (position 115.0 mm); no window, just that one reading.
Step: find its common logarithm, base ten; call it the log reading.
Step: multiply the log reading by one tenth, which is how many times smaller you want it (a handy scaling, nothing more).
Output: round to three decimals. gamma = 0.045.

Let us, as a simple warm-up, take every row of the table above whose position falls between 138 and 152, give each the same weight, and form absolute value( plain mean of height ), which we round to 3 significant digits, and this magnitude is 2.54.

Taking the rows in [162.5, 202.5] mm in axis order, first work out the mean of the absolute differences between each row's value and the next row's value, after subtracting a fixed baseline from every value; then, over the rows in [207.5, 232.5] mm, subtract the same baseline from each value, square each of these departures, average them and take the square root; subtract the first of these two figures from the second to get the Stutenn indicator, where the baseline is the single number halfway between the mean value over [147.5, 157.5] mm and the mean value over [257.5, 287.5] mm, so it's -0.036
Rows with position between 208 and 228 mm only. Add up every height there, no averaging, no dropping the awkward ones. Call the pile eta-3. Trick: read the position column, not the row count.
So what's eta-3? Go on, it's 9.7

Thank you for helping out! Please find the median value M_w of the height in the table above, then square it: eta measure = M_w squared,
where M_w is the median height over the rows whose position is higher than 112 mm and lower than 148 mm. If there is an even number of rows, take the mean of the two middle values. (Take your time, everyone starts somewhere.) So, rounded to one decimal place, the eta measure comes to 7.0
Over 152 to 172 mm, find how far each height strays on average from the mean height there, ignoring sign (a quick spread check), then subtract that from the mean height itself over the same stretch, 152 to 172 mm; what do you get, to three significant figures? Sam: 2.14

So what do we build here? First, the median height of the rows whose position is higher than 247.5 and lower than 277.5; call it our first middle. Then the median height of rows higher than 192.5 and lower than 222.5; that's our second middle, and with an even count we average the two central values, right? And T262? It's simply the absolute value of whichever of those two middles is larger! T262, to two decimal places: 2.44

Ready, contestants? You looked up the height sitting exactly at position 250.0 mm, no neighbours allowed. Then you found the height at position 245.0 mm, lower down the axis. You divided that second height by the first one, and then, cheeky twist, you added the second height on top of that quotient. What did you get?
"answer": 3.45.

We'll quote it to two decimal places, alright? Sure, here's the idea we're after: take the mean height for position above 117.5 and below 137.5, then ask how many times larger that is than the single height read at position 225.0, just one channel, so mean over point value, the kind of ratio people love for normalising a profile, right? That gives 1.14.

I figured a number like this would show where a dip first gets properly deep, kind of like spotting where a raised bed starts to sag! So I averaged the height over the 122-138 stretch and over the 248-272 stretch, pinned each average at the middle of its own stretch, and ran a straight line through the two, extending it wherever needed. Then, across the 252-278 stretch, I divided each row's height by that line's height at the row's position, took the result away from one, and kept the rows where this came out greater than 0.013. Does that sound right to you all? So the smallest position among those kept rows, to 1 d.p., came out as 255.0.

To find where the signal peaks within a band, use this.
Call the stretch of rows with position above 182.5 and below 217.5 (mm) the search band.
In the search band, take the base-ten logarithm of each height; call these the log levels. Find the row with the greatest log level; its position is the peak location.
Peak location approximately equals 195.0 mm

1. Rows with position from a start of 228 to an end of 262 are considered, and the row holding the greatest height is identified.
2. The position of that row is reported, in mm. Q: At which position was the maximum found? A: 240.0 mm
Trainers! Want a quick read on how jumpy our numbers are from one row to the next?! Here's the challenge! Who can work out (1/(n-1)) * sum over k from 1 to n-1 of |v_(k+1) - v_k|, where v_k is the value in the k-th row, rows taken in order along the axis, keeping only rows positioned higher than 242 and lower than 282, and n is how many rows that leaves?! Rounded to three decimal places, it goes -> 0.098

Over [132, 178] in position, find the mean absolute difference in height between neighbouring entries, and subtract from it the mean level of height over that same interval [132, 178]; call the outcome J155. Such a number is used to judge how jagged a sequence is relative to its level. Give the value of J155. -2.25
